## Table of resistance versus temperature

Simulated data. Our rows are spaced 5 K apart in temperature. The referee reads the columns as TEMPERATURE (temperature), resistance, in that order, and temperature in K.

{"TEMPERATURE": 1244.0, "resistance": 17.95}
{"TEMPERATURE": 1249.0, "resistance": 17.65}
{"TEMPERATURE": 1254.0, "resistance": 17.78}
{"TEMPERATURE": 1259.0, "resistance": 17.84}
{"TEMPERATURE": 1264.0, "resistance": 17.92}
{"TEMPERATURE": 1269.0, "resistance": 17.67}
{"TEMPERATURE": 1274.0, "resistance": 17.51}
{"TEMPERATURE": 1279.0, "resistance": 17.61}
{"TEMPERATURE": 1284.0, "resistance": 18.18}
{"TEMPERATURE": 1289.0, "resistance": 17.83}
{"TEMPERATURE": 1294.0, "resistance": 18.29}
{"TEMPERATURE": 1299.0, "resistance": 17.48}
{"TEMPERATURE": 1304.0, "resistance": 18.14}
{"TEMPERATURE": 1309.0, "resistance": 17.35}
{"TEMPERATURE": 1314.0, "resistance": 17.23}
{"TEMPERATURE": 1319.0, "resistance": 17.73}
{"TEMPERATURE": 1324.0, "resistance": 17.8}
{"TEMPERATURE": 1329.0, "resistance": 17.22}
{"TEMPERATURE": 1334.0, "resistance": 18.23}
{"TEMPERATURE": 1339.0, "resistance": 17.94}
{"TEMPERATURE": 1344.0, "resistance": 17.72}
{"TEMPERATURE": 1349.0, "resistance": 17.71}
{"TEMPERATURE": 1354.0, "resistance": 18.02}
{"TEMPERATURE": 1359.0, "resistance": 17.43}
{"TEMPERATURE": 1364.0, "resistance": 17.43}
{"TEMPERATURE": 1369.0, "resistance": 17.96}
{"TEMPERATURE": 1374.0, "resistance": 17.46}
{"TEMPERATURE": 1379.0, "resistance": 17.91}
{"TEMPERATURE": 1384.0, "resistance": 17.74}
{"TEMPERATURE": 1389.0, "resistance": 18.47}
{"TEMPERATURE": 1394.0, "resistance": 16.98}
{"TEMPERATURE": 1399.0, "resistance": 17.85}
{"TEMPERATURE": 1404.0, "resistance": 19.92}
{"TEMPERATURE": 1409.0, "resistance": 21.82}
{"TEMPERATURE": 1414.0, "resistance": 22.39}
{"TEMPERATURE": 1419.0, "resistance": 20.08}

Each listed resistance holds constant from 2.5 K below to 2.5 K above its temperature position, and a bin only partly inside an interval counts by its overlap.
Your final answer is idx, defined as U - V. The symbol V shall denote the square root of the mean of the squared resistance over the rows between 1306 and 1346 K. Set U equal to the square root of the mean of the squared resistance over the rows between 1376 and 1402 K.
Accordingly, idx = 0.14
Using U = 17.8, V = 17.7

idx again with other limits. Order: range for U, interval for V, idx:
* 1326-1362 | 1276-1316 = -0.01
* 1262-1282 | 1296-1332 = 0.11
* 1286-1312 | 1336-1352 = 0.03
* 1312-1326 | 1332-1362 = -0.26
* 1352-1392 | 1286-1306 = -0.13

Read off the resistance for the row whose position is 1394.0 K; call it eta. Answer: 16.98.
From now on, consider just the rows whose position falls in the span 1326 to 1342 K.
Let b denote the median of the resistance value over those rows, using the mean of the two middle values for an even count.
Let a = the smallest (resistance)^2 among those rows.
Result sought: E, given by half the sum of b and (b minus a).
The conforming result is -130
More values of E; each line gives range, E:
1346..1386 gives -134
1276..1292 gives -137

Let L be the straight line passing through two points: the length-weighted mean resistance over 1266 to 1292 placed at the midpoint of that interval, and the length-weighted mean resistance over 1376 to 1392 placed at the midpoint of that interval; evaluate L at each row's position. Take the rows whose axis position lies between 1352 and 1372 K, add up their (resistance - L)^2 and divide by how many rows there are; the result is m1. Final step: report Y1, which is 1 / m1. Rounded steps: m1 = 0.13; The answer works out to 7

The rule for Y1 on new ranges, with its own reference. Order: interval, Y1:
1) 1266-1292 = 20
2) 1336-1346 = 54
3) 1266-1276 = 28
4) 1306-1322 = 5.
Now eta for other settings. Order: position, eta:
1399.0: 17.85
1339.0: 17.94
